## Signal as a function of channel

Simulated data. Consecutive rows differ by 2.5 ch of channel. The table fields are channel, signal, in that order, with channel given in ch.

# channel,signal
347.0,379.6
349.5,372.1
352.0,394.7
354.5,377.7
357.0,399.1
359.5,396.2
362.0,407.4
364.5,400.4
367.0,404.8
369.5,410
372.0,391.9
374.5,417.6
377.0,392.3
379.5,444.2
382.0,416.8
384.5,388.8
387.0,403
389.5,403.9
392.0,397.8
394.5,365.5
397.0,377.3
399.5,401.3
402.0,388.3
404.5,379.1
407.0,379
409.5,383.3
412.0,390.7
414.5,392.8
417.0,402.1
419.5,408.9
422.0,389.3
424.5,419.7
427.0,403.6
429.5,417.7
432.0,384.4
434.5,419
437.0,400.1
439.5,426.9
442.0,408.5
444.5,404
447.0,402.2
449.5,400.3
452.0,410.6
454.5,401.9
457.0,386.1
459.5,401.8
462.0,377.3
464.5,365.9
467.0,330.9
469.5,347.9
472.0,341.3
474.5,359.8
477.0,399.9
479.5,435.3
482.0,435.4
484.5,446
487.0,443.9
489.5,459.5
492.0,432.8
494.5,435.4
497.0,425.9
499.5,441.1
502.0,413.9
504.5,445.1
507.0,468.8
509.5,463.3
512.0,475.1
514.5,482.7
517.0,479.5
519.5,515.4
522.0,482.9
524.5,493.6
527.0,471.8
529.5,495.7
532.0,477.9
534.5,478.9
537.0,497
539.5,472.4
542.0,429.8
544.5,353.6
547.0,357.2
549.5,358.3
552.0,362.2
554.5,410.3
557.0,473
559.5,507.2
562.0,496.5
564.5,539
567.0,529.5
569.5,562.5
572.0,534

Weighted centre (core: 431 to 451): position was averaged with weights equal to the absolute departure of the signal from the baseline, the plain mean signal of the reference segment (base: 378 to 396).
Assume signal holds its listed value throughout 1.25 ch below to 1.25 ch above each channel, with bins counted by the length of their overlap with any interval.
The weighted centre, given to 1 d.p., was 437.0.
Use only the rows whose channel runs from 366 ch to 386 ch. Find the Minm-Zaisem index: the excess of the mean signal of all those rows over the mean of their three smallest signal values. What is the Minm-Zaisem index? 17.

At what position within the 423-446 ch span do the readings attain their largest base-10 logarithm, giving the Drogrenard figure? 439.5 ch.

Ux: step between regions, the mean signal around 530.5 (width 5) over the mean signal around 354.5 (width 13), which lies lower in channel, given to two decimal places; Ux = 1.25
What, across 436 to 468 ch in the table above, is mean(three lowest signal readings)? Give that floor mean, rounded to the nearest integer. 358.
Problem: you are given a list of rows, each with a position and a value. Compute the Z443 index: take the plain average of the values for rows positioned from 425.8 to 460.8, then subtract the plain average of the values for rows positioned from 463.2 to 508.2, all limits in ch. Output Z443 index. -8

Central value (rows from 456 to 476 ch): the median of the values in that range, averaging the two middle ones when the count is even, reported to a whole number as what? 363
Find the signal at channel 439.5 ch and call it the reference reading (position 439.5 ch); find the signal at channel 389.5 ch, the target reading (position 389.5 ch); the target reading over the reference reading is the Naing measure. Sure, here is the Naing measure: 0.95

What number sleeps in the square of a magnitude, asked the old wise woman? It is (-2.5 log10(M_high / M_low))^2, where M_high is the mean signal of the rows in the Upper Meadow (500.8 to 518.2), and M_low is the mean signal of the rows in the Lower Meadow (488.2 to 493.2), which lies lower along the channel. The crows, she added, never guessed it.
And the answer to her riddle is 0.001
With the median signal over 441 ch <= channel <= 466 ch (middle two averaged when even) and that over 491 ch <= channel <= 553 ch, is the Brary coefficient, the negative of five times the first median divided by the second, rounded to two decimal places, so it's -4.29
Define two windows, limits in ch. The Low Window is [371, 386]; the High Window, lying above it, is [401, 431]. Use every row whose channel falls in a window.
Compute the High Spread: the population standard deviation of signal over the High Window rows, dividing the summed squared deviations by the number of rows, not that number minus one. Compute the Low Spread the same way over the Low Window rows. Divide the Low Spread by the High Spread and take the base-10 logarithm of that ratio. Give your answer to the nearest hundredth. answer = 0.17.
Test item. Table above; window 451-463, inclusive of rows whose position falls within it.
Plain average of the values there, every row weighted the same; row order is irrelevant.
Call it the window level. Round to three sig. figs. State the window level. 396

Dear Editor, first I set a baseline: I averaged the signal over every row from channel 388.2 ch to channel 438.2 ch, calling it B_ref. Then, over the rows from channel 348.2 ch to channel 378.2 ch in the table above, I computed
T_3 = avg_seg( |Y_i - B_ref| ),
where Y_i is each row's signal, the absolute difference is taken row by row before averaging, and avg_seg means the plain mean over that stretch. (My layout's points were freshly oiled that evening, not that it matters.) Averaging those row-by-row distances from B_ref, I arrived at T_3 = 10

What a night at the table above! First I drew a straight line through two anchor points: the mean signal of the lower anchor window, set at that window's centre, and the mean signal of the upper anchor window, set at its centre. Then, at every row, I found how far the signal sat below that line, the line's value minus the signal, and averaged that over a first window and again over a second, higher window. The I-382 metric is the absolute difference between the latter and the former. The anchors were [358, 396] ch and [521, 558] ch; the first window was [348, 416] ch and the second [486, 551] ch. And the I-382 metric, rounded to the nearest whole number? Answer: 24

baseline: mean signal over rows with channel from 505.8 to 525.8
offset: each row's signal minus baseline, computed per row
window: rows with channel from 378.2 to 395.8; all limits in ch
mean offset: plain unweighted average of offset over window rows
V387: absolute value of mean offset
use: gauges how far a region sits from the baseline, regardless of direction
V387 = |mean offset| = 80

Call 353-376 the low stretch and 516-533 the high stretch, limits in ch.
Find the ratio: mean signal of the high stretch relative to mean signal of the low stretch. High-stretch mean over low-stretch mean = 1.22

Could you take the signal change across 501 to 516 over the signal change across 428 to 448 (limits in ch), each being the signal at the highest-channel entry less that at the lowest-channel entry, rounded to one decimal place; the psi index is -4.4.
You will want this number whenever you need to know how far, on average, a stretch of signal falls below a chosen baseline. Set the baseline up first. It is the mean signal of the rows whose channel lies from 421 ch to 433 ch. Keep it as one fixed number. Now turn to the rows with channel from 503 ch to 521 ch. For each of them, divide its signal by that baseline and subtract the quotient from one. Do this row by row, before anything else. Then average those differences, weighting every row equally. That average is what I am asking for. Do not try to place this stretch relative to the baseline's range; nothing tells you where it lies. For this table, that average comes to -0.18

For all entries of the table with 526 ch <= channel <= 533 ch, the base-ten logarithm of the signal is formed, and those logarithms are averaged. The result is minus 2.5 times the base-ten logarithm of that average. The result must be -1.07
